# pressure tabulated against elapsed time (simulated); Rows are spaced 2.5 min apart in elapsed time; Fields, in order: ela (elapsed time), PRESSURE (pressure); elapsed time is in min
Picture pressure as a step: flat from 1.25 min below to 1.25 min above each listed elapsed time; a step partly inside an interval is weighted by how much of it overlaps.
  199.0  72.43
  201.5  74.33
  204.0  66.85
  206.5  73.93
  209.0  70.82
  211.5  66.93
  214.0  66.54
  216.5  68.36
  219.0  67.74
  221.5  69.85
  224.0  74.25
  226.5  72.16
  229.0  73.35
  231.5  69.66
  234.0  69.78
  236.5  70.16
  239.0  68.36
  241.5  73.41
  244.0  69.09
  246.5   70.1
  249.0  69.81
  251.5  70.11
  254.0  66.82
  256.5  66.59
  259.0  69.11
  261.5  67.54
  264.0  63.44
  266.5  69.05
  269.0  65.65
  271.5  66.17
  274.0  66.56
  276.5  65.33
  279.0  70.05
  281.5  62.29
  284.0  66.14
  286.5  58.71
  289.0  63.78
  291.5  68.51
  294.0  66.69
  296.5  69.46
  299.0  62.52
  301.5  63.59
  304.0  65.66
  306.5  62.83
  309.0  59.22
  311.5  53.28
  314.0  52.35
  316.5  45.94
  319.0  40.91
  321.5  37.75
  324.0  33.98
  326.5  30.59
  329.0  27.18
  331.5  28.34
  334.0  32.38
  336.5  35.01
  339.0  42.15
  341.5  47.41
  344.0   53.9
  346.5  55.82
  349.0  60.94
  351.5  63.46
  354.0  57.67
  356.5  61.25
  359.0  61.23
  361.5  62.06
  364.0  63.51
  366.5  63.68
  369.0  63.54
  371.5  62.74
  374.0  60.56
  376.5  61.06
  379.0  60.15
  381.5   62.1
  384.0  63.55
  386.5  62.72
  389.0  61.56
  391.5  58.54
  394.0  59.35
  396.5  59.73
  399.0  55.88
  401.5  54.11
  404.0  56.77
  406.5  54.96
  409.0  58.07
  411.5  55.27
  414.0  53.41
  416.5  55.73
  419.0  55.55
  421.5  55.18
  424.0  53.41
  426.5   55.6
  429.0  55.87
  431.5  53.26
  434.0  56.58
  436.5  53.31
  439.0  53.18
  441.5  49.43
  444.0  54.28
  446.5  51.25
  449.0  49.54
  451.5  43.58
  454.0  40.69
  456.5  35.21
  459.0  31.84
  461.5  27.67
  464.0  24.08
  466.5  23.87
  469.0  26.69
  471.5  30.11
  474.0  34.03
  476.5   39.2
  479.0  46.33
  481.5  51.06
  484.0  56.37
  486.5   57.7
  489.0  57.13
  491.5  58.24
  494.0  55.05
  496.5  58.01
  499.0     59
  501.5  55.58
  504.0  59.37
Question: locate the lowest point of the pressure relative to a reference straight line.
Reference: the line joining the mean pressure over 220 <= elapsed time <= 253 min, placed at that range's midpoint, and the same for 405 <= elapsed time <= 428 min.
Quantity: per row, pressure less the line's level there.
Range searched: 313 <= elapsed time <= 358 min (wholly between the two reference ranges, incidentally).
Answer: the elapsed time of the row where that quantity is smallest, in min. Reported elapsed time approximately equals 329.0 min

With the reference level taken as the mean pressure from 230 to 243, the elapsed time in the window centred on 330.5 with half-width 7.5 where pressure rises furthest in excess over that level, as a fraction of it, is 336.5 min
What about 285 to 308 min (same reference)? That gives 296.5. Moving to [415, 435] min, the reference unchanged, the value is 434.0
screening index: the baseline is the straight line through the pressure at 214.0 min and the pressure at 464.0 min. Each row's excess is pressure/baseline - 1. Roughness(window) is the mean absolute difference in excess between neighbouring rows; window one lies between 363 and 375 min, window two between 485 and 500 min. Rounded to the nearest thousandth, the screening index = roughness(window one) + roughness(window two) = 0.140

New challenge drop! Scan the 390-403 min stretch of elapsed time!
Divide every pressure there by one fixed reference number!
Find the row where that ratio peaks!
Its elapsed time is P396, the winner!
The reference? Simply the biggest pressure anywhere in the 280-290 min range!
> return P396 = 396.5 min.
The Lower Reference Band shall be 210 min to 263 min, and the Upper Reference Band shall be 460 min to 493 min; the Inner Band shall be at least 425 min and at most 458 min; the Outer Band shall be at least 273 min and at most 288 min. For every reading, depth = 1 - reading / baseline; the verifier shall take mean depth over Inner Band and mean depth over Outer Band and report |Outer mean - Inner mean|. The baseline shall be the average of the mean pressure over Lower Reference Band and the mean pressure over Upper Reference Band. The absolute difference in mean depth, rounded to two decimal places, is 0.27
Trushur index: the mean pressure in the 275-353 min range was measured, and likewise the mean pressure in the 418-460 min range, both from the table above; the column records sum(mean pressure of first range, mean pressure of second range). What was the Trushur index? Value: 103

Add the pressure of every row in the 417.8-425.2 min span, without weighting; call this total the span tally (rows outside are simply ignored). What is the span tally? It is 164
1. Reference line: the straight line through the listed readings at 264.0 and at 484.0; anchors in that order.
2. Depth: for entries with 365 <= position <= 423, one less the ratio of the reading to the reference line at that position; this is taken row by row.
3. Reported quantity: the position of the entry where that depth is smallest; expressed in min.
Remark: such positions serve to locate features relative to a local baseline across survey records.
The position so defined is 384.0 min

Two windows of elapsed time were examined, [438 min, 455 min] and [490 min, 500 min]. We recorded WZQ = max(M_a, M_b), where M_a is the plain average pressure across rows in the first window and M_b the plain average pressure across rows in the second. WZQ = 58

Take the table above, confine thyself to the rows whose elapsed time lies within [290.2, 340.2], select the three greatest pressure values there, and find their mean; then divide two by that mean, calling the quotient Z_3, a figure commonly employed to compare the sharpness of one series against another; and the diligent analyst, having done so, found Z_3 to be 0.029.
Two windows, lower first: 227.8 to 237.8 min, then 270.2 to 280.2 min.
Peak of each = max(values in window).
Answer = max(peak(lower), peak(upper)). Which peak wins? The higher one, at 73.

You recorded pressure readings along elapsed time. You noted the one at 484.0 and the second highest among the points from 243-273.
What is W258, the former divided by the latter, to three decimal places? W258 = 0.804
